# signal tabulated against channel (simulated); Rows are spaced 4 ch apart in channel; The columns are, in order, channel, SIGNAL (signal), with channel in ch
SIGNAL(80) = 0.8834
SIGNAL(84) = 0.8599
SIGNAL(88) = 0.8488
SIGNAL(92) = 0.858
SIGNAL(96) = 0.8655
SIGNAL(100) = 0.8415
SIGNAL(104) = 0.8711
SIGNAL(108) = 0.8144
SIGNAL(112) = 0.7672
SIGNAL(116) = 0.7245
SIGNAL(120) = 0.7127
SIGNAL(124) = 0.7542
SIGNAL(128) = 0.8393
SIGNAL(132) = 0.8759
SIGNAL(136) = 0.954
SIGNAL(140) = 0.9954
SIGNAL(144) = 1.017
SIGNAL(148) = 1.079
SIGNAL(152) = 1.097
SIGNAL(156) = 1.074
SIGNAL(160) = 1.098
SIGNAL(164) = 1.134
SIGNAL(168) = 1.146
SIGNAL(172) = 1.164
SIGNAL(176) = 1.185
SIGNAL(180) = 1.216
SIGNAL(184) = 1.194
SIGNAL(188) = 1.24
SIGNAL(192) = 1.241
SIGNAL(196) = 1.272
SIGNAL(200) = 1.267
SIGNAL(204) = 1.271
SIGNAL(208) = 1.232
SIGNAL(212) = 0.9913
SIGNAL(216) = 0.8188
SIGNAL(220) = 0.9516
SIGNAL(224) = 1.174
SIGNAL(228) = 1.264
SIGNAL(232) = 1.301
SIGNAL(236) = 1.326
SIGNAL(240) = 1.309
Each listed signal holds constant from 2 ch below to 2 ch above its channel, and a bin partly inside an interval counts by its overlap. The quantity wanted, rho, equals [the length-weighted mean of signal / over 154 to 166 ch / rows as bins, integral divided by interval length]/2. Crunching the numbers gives 0.55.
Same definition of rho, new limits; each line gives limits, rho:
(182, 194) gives 0.61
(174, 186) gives 0.60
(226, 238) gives 0.65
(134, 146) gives 0.49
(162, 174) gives 0.57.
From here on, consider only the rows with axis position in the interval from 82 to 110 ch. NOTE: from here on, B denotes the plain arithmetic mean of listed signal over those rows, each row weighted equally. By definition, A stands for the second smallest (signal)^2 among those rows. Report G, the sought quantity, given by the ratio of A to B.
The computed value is 0.8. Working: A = 0.7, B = 0.85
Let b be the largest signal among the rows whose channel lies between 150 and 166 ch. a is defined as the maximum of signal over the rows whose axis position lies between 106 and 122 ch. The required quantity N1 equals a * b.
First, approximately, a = 0.8144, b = 1.134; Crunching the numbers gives 0.92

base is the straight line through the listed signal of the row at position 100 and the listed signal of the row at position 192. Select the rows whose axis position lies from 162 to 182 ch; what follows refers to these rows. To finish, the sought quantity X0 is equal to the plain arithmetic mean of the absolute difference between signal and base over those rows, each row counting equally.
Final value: 0.015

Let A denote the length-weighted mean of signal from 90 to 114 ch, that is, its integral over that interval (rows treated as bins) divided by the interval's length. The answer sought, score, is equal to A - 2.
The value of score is -1.16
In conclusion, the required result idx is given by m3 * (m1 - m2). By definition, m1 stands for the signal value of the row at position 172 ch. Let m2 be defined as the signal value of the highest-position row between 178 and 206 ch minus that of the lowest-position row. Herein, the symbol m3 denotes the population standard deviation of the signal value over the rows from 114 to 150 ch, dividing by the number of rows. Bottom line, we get 0.142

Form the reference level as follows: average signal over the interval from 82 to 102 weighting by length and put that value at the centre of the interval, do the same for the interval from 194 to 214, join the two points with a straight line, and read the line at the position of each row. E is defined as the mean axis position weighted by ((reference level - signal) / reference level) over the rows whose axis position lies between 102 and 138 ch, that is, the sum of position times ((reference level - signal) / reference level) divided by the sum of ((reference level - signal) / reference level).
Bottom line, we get 120.0 ch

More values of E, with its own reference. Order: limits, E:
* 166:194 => 180.6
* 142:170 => 158.1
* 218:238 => 220.4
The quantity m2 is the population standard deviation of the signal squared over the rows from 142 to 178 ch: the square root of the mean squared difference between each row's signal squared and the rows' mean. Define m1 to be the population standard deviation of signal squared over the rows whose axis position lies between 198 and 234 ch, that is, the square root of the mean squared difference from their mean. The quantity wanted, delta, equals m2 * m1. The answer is 0.038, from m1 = 0.35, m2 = 0.11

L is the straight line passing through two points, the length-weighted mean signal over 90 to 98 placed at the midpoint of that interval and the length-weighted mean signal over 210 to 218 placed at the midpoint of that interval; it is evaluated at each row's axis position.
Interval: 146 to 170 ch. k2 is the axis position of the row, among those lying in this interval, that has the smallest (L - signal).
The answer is 168 ch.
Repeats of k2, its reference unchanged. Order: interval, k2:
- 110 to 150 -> 148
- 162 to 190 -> 188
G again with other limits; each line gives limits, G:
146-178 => 1.0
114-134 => 0.7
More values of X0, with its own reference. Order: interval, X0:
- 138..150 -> 0.021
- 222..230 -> 0.170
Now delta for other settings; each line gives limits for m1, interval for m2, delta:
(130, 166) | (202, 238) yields 0.058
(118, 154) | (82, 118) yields 0.018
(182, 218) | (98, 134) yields 0.029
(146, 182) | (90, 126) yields 0.010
